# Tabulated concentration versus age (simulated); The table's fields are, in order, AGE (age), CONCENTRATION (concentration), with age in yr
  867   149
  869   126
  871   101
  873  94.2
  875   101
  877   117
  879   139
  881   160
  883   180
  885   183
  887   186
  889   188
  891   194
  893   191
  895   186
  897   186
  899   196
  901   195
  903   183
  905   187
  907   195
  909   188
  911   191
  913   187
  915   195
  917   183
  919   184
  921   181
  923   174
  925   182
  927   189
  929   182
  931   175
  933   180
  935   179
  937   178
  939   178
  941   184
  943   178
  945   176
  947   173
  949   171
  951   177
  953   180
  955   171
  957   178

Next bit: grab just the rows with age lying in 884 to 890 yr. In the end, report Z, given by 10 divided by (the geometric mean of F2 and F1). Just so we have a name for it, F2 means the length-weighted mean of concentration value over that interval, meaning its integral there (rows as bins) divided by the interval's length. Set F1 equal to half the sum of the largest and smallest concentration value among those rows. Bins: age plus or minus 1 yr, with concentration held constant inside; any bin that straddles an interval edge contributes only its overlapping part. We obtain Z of 0.0539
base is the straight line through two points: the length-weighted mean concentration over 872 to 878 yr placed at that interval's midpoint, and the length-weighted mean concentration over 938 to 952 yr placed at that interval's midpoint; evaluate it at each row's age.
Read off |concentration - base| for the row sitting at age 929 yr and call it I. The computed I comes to 22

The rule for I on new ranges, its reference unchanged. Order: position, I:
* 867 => 53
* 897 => 59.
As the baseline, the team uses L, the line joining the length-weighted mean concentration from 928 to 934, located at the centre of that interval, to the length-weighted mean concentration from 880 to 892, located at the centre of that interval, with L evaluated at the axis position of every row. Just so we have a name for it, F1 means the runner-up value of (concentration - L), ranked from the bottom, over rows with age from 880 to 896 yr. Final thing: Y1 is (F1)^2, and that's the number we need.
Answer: 4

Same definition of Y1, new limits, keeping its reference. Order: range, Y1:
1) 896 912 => 24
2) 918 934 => 16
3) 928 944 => 0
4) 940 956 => 42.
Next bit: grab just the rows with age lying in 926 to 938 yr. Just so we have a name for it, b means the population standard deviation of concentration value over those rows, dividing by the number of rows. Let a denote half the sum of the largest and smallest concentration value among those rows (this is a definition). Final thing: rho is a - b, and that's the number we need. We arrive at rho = 178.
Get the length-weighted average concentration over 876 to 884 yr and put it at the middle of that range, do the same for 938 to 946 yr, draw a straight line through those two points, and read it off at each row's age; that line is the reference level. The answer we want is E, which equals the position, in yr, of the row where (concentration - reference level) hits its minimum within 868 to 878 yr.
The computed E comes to 873 yr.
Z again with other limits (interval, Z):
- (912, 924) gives 0.0543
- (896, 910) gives 0.0527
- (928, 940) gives 0.0560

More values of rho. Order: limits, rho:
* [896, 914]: 185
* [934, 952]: 174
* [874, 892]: 115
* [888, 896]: 187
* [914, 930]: 179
